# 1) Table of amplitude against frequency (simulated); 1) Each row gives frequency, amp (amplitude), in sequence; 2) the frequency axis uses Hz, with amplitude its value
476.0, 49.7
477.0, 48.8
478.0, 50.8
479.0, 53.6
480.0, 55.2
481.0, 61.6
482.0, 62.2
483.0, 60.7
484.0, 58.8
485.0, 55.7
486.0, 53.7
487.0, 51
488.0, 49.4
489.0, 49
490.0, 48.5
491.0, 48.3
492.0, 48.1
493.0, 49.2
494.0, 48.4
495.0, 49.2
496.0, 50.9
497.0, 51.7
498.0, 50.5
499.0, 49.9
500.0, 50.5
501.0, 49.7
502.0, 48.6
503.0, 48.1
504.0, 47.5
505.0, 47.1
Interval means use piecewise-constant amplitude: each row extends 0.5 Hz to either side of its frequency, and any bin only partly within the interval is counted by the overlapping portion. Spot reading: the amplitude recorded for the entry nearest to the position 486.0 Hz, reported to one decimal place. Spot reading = 53.7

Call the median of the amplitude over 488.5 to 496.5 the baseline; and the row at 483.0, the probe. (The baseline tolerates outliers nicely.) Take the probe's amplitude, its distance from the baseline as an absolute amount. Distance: 12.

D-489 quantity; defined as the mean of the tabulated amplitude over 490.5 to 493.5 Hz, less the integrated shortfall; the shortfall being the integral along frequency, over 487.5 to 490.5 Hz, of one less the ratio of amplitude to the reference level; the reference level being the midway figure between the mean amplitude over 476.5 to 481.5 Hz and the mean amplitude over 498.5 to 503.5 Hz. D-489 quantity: 48.4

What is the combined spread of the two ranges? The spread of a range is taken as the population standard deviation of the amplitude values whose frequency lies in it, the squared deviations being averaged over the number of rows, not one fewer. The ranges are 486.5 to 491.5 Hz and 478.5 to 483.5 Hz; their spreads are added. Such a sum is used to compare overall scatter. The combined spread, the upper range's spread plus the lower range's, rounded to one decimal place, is 4.5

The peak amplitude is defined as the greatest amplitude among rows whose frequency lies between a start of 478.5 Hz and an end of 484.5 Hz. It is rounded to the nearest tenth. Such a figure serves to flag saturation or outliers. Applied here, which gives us 62.2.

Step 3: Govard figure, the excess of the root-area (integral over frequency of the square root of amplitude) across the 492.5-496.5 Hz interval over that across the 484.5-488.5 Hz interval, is -0.8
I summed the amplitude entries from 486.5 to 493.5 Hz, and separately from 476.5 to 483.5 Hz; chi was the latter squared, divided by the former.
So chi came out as 449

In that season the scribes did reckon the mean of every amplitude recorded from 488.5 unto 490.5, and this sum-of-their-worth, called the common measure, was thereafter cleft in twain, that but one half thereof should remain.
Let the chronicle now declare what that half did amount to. 24.4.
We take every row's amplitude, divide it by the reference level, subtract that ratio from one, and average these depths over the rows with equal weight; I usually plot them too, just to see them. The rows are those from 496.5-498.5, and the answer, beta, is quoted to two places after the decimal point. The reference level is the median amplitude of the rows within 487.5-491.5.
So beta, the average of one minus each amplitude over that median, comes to -0.05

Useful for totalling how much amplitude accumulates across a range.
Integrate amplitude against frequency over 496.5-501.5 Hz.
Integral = 252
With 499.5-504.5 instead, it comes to 244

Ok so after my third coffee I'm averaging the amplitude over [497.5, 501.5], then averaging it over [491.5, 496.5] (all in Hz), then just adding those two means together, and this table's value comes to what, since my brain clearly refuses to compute 99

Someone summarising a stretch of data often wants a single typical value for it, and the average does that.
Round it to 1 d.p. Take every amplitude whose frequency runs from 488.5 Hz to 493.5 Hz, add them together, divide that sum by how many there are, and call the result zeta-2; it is 48.6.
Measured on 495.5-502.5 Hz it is 50.3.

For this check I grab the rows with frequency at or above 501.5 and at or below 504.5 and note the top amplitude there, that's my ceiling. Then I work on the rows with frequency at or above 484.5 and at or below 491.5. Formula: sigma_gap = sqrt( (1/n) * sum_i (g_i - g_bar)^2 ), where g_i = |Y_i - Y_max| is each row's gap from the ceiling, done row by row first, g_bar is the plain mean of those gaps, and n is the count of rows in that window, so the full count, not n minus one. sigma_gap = 2.6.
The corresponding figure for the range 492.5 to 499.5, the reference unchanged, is 1.0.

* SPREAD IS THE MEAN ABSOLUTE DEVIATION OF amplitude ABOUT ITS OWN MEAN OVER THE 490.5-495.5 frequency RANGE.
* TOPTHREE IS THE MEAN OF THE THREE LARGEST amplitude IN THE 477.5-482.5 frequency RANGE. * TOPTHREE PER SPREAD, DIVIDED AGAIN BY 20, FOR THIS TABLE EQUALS 6.7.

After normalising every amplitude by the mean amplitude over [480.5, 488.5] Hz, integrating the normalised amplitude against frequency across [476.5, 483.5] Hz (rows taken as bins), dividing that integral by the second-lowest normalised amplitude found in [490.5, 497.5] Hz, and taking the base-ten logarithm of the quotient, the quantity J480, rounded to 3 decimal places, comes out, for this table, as 0.910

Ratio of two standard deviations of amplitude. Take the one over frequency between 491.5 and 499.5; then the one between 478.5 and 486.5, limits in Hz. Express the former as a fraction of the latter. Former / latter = 0.3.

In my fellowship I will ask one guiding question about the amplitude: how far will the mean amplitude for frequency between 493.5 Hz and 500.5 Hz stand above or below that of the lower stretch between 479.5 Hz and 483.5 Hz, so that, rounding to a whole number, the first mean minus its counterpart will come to -10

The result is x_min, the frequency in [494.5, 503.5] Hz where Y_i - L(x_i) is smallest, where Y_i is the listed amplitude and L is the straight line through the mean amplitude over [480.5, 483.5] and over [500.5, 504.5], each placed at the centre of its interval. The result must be 495.0 Hz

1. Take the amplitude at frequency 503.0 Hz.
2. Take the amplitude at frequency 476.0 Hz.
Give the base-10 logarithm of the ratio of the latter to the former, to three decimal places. 0.014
